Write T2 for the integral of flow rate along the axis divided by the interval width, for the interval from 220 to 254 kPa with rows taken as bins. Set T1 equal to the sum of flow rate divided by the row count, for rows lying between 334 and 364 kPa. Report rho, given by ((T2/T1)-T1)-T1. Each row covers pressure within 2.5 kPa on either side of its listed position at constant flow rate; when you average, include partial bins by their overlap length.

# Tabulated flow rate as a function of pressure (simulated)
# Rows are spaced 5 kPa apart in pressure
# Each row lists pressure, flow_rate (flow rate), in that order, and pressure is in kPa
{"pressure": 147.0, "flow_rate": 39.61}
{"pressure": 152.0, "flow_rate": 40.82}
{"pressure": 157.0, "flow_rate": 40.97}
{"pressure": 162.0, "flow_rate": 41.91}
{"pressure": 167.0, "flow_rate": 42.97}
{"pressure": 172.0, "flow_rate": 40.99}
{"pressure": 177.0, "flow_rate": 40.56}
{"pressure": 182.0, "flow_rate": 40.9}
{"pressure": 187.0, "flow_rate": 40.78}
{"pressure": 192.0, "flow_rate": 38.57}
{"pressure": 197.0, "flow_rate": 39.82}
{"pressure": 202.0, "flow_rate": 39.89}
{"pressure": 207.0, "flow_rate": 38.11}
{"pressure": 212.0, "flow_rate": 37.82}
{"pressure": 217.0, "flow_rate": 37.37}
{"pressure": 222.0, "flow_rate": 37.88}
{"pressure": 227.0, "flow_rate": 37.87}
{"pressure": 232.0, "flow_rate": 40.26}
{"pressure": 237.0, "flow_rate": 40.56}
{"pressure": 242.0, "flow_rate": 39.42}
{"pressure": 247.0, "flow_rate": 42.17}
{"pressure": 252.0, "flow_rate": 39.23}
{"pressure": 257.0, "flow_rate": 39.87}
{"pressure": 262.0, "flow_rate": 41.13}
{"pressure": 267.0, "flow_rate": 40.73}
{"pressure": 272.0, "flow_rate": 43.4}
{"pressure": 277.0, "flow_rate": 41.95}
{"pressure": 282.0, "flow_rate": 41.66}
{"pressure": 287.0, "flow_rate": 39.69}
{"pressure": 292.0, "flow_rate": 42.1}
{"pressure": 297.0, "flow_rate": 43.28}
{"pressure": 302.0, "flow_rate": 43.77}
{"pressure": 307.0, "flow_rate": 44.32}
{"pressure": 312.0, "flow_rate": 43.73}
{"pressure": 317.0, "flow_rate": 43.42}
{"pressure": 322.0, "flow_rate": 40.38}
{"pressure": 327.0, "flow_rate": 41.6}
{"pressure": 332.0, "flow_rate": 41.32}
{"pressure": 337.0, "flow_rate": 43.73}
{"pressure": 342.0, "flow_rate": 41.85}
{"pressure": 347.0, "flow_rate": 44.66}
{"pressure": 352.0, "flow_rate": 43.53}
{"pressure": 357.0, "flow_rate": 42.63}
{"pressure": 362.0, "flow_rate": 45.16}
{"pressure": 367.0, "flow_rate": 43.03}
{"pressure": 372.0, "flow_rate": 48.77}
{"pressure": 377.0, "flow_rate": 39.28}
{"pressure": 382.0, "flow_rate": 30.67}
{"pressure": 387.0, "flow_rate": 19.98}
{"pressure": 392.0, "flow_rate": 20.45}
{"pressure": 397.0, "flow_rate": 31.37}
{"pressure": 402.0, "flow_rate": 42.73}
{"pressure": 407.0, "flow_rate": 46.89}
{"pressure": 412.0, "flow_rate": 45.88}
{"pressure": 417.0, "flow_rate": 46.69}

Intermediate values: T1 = 43.6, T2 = 40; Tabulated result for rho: -86.3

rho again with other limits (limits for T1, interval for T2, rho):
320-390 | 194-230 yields -80.0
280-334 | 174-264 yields -83.7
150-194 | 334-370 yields -80.8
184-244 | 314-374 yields -76.9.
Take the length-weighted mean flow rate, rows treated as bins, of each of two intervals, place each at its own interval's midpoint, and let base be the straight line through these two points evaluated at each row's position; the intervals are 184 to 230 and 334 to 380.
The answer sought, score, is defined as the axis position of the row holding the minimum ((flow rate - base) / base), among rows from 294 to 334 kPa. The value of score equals 322.0 kPa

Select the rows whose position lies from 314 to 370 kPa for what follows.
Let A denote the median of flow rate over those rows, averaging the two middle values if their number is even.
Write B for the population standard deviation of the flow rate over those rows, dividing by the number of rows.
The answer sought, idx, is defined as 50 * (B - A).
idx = -2082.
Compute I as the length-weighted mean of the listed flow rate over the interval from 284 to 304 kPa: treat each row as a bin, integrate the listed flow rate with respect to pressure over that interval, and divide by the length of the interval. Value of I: 42.2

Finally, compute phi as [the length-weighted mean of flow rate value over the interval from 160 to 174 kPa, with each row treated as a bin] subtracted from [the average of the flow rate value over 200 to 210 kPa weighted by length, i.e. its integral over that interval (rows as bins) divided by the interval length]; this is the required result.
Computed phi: -3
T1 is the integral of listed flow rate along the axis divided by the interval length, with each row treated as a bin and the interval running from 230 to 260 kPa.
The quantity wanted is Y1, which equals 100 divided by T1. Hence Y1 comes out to 2.48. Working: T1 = 40.3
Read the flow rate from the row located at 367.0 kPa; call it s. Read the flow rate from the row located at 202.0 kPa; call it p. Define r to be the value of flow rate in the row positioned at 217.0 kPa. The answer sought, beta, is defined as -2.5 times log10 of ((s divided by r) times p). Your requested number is -4.16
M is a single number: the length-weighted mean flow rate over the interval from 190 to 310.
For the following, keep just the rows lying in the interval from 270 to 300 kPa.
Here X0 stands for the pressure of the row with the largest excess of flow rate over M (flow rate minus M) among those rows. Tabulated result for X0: 272.0 kPa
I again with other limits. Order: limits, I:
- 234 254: 40.4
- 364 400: 33.7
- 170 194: 40.4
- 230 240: 40.4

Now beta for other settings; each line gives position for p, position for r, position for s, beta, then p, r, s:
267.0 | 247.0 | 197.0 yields -3.96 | 40.73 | 42.17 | 39.82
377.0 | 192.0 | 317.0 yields -4.11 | 39.28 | 38.57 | 43.42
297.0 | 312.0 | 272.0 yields -4.08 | 43.28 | 43.73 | 43.4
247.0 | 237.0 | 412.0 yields -4.20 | 42.17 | 40.56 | 45.88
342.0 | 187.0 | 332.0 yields -4.07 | 41.85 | 40.78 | 41.32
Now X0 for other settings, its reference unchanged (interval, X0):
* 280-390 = 372.0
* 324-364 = 362.0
